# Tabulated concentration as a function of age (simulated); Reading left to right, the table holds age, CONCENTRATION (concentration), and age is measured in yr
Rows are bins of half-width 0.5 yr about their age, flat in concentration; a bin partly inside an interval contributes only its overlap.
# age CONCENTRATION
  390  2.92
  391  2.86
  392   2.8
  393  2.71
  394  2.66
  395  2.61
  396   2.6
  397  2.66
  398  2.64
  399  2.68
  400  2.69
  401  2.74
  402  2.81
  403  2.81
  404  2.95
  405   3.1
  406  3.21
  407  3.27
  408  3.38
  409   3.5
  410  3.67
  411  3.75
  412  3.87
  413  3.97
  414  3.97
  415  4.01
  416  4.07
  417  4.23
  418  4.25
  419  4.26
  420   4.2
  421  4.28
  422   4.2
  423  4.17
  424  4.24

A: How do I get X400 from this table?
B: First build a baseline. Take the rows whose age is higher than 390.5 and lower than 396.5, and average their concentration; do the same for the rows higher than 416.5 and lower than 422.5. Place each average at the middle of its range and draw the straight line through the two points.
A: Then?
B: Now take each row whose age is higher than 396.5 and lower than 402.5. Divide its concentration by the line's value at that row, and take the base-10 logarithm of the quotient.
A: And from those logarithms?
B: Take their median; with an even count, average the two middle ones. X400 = -0.055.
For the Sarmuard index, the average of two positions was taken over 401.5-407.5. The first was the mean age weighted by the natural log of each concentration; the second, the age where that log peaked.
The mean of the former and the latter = 405.8 yr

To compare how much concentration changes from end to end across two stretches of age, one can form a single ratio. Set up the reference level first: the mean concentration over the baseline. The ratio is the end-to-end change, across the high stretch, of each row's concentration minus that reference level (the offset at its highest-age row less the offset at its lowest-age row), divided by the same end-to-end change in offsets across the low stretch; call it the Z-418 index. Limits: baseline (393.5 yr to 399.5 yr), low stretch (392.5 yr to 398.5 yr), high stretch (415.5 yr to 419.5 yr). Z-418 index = -2.7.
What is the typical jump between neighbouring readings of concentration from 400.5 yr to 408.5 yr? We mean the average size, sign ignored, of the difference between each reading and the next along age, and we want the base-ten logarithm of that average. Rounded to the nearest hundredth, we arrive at -1.04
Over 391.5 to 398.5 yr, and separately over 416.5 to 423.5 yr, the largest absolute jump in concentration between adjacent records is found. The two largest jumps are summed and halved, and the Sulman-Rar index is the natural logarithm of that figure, -2.47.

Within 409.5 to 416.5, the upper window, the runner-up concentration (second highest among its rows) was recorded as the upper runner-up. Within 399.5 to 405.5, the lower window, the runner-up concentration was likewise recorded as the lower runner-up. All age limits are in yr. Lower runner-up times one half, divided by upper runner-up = 0.368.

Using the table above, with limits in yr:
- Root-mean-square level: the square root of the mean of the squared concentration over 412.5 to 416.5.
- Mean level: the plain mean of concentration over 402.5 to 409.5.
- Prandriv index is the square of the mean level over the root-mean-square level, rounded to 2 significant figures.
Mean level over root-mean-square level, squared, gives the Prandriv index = 0.63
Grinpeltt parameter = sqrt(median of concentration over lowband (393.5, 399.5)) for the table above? 1.63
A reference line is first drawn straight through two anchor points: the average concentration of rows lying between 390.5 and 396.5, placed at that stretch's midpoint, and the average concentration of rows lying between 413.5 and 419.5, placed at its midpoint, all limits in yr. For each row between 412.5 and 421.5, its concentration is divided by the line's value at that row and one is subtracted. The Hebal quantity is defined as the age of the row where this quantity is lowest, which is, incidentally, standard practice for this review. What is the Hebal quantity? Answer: 420 yr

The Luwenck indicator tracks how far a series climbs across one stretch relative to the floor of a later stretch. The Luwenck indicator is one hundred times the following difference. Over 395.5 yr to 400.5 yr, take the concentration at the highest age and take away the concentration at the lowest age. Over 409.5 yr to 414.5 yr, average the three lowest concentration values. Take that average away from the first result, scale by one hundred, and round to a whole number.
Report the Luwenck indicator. -367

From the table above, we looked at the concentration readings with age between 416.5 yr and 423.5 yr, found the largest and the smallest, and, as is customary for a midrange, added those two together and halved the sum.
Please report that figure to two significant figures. 4.2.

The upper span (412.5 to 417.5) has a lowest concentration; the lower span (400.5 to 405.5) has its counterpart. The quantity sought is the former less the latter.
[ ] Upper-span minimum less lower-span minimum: 1.2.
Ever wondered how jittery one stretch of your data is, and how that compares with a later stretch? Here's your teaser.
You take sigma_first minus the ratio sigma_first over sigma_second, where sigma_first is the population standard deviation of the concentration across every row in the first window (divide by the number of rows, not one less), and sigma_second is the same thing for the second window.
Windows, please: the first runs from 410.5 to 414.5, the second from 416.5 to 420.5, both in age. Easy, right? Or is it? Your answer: -3.86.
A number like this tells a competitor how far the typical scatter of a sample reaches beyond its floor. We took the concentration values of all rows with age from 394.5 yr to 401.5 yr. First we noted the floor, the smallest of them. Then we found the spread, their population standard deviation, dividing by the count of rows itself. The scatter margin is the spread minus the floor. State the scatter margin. -2.55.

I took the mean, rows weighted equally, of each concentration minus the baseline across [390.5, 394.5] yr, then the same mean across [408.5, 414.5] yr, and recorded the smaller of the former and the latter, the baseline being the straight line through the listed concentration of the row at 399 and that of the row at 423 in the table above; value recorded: 0.33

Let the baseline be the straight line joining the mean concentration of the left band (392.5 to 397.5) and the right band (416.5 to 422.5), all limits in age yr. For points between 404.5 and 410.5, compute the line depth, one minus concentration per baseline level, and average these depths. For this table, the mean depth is 0.031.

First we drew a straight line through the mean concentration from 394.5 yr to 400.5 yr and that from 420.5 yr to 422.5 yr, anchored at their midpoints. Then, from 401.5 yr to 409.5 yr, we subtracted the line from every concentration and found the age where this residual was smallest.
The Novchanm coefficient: 403 yr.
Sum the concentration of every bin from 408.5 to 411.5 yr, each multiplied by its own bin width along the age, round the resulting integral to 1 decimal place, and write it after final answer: 10.9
